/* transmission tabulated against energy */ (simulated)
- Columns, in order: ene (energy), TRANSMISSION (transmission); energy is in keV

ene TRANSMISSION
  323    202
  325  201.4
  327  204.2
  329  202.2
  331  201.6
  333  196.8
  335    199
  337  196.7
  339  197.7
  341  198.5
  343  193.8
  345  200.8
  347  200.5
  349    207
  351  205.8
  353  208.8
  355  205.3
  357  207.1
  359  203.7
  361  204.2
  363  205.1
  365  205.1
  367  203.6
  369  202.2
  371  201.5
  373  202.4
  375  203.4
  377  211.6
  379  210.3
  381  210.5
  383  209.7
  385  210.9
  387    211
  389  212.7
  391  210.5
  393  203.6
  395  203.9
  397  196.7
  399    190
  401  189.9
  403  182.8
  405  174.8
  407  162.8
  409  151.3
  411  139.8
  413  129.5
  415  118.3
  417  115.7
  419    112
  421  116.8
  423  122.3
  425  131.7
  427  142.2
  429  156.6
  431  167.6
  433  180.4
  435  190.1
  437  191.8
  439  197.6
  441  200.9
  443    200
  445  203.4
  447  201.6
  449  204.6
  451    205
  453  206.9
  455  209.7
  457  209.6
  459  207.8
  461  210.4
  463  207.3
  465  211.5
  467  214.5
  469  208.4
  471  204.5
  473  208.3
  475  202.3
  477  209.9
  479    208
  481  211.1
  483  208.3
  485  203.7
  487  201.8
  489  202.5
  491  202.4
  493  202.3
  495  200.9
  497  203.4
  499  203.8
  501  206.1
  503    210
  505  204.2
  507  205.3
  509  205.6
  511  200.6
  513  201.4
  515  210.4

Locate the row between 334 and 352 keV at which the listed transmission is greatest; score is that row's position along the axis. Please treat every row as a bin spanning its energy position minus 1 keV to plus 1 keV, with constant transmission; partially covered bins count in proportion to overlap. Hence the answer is 349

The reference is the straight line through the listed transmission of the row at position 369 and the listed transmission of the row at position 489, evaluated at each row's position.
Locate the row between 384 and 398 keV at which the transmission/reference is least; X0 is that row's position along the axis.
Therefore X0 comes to 397 keV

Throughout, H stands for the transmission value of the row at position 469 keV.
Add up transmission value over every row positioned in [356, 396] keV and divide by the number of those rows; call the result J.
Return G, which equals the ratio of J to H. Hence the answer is 0.99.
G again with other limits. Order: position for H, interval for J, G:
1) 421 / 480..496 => 1.75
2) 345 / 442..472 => 1.03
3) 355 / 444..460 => 1.00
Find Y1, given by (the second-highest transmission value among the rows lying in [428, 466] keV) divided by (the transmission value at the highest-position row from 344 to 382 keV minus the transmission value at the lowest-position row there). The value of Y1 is 22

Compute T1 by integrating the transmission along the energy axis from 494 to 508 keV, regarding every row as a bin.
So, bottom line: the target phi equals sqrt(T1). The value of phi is 54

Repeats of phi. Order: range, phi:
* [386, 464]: 118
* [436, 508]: 122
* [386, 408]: 65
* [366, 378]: 49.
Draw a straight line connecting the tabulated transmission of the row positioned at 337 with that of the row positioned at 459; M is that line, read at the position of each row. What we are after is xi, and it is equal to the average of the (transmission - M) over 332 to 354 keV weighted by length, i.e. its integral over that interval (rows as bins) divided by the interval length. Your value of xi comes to 3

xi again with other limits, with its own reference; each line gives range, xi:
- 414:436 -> -63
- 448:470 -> 1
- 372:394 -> 8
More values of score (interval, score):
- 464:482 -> 467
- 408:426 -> 409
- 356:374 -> 357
